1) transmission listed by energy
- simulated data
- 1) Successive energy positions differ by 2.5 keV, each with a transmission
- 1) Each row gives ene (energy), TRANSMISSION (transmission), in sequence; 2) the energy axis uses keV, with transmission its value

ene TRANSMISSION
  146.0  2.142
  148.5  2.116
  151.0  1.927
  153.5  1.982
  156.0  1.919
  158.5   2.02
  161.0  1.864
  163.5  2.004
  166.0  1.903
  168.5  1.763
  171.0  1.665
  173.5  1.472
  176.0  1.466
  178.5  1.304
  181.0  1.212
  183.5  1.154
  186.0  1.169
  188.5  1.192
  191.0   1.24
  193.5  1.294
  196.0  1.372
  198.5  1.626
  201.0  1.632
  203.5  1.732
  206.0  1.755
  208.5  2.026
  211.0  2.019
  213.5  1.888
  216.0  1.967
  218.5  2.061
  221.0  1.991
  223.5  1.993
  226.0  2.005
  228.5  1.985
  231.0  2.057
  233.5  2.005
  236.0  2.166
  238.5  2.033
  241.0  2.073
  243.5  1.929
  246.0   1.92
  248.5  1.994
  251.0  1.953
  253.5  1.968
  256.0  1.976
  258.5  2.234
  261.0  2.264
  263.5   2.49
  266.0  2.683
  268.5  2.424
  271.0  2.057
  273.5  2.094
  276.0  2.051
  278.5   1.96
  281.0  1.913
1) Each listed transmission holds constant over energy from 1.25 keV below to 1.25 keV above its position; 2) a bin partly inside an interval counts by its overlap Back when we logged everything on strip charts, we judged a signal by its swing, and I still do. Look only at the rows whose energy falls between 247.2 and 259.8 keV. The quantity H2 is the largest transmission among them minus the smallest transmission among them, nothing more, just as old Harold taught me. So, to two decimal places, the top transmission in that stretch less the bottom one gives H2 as 0.28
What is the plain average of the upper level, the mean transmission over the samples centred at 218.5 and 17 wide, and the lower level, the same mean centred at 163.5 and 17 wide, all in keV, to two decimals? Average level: 1.93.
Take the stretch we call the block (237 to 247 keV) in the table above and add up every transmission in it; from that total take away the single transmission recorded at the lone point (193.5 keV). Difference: 6.7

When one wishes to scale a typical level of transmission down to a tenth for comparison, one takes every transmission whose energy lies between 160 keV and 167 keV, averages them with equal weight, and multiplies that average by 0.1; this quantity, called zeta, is 0.19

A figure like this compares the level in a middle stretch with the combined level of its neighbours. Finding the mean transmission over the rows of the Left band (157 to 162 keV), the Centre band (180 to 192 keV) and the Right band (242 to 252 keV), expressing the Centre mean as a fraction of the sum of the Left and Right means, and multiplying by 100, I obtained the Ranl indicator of 31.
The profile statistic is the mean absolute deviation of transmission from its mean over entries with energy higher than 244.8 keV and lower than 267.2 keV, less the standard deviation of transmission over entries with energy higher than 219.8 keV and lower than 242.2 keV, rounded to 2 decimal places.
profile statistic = 0.17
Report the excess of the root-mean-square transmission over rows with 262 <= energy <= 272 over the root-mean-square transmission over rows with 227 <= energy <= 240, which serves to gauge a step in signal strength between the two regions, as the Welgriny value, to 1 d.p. 0.4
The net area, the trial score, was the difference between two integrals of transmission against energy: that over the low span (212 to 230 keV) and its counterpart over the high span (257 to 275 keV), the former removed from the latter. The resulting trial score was 5.9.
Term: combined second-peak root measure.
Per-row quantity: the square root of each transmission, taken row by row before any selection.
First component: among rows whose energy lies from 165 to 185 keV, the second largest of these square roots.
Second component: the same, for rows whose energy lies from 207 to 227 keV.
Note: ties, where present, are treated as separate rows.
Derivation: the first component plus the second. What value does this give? 2.75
